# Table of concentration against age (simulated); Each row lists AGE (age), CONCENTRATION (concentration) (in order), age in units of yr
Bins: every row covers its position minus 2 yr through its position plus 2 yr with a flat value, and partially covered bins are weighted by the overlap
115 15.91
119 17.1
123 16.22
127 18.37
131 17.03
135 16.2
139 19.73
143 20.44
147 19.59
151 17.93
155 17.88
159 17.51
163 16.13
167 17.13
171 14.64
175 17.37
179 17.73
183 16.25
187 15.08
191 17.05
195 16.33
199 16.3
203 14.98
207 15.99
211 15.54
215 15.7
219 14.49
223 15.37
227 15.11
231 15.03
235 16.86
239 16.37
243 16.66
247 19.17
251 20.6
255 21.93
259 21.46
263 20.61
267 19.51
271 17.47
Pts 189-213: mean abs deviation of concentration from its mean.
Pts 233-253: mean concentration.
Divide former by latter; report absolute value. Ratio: 0.029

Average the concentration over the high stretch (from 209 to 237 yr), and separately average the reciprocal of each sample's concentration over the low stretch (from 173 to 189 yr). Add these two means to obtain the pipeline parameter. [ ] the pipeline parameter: 15.5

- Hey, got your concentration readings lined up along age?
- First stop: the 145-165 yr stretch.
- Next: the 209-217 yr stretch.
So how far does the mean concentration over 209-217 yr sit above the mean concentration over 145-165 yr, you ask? -2.2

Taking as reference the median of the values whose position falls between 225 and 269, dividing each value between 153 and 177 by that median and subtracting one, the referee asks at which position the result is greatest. 155 yr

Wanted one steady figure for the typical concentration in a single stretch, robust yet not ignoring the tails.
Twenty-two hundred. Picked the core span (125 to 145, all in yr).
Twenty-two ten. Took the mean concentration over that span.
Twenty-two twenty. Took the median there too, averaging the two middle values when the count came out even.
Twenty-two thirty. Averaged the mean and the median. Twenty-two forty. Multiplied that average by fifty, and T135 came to 918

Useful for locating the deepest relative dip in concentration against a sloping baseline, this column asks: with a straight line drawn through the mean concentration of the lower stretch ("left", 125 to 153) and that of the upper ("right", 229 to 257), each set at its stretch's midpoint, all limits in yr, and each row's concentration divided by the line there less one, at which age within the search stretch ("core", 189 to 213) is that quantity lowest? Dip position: 203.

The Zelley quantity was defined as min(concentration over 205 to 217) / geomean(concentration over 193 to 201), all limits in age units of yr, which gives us 0.95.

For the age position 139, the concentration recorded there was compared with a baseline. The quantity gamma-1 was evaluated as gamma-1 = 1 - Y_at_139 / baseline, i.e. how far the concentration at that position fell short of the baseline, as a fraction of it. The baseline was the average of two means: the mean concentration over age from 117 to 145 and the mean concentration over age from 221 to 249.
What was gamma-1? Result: -0.15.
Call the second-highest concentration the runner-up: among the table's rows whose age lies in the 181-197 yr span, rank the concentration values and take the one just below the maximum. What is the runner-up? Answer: 16.33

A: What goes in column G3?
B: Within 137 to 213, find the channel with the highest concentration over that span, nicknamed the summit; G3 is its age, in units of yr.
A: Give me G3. 143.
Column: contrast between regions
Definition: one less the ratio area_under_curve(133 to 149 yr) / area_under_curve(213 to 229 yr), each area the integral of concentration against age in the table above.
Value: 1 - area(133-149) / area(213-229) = -0.3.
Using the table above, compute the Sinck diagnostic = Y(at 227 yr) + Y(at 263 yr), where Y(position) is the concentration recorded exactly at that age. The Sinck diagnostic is 35.7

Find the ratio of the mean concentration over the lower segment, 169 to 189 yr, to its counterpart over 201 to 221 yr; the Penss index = 1.06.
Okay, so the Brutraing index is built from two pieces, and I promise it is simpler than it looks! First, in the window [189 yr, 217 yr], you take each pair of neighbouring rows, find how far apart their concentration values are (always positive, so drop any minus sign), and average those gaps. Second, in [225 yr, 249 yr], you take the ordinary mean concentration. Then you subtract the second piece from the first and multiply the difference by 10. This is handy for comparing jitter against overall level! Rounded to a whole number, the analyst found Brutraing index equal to -159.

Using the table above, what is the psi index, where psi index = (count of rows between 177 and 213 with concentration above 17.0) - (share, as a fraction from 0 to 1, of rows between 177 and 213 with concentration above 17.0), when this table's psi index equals 2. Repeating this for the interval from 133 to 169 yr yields 6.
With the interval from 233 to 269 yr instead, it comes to 5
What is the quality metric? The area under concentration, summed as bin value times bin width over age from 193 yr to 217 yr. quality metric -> 379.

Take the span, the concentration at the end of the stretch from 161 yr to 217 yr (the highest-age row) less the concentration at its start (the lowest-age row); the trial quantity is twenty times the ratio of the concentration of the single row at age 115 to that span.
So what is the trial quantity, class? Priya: -740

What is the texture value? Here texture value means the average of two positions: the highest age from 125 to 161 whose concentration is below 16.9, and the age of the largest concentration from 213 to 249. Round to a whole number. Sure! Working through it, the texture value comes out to 191 yr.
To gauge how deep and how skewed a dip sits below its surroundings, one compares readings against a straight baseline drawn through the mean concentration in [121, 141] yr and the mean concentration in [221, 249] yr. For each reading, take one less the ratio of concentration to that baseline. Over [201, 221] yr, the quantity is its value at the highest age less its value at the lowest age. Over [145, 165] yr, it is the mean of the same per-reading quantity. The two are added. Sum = -0.01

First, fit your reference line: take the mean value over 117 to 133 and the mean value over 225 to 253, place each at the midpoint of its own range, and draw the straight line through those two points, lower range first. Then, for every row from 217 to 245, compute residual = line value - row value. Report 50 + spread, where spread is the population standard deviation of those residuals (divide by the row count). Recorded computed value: 50.9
